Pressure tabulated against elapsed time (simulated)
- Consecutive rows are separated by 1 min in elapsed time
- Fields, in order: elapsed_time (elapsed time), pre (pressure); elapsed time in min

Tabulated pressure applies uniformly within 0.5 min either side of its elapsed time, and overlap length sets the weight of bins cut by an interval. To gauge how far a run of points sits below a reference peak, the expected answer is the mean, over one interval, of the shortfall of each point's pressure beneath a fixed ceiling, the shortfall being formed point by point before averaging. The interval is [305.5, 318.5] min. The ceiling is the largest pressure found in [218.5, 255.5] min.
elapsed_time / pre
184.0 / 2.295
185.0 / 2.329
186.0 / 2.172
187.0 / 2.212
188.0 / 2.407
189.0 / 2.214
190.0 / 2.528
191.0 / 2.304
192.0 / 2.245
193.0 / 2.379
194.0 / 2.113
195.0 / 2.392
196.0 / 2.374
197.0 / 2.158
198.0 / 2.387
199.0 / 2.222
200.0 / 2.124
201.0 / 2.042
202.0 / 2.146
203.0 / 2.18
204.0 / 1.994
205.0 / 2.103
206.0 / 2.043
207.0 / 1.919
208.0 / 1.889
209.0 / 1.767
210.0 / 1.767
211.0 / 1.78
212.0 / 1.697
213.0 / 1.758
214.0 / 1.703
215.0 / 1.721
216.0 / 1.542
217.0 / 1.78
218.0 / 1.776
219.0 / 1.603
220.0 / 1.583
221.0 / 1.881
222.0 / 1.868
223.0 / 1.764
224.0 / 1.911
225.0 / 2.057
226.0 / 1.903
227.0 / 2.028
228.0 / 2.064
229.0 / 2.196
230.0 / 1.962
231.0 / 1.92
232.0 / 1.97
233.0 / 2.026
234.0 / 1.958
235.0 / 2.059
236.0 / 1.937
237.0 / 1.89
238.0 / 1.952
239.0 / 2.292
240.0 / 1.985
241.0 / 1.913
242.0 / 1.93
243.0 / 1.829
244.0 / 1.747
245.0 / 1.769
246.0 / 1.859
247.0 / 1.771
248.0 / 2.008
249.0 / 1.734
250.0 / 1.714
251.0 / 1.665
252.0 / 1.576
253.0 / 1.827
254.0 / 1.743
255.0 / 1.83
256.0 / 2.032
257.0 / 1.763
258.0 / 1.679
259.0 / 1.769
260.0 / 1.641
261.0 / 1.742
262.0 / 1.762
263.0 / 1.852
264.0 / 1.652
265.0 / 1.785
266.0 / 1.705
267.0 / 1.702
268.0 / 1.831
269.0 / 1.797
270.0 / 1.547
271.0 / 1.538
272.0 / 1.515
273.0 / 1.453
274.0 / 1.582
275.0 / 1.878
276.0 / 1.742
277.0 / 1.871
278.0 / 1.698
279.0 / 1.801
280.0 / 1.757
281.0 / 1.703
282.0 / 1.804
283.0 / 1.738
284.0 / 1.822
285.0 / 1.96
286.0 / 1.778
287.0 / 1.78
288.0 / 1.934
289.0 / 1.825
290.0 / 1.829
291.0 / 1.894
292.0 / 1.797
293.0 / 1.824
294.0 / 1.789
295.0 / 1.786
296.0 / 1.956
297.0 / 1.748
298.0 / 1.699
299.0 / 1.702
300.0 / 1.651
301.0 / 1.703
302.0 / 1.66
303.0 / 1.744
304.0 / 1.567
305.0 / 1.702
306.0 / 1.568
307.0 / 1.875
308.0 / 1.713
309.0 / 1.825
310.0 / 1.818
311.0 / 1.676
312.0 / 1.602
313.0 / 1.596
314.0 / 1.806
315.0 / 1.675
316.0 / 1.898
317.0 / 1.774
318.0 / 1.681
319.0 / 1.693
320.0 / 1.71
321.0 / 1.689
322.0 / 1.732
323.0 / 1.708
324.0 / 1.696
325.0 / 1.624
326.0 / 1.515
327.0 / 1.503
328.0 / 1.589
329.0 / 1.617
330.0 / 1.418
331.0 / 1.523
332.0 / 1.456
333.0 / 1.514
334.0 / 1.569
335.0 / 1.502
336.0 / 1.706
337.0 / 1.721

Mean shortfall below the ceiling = 0.56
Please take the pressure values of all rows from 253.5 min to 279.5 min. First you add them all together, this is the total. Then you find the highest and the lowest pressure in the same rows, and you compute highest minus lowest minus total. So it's -44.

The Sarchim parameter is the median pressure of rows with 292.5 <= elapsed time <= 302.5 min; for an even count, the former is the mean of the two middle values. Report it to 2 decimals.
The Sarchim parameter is 1.73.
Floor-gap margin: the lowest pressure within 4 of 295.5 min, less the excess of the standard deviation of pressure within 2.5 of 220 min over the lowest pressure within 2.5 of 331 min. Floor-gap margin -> 3.0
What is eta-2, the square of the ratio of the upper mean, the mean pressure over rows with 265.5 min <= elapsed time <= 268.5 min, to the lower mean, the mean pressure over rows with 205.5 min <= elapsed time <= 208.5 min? 0.801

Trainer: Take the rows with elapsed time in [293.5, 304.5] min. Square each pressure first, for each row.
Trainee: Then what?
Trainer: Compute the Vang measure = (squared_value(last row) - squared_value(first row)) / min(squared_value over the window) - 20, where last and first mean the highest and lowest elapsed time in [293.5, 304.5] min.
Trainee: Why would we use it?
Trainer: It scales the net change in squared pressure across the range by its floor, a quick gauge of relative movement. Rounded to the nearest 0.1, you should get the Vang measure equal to -20.3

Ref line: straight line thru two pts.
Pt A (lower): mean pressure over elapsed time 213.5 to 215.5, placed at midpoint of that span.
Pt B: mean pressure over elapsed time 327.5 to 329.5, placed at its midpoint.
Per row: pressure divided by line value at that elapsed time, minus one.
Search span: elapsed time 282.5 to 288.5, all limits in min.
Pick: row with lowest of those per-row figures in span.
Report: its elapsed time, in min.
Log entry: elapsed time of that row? 283.0 min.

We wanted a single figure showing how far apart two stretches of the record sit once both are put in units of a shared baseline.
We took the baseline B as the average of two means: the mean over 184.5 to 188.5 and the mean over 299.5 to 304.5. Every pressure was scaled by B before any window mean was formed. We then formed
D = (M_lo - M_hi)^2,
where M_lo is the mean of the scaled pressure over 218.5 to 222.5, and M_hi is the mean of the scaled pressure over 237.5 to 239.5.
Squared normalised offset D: 0.039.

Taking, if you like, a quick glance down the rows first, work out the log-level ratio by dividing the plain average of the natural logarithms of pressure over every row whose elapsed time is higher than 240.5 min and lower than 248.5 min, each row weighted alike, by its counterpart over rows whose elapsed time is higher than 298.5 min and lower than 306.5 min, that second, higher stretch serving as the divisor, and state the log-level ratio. 1.21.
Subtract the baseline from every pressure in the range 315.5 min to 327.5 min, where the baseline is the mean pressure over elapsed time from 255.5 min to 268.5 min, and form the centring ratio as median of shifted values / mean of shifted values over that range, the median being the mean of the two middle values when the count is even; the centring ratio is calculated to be 0.9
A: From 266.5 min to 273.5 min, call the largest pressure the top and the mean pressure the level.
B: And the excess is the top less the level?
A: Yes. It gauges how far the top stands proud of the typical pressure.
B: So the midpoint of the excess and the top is 1.02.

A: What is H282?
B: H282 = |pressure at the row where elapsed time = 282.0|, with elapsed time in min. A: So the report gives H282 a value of 1.80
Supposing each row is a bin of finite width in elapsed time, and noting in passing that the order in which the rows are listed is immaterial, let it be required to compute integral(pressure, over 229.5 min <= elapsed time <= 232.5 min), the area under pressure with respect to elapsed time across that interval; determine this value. 5.85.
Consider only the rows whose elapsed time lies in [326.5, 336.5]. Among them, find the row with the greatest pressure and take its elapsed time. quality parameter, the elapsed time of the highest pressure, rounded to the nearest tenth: 336.0 min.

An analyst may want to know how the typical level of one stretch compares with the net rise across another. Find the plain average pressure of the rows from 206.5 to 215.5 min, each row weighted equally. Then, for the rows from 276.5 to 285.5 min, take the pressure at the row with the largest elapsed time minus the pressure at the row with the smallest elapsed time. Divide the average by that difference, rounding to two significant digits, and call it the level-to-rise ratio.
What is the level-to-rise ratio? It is 20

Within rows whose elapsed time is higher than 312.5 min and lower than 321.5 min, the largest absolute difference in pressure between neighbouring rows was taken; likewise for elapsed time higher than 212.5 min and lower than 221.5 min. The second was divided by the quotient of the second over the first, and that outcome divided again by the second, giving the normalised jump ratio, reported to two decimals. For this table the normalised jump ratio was 0.75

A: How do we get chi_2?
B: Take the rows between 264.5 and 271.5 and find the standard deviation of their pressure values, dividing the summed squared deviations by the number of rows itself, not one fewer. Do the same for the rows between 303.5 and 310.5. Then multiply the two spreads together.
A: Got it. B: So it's 0.0125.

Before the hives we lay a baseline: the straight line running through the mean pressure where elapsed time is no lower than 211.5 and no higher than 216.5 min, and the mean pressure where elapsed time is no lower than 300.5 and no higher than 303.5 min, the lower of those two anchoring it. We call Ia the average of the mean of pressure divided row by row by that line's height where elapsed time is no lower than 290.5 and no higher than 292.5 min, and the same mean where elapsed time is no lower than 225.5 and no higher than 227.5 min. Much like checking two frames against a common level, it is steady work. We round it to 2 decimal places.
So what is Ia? 1.13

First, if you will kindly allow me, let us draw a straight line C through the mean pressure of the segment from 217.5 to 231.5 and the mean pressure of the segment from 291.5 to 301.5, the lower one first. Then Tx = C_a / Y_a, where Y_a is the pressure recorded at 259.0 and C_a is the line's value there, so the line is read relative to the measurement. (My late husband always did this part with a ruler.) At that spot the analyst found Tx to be 1.04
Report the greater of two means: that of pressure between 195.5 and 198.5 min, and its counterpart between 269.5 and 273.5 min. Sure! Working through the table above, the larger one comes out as 2.3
